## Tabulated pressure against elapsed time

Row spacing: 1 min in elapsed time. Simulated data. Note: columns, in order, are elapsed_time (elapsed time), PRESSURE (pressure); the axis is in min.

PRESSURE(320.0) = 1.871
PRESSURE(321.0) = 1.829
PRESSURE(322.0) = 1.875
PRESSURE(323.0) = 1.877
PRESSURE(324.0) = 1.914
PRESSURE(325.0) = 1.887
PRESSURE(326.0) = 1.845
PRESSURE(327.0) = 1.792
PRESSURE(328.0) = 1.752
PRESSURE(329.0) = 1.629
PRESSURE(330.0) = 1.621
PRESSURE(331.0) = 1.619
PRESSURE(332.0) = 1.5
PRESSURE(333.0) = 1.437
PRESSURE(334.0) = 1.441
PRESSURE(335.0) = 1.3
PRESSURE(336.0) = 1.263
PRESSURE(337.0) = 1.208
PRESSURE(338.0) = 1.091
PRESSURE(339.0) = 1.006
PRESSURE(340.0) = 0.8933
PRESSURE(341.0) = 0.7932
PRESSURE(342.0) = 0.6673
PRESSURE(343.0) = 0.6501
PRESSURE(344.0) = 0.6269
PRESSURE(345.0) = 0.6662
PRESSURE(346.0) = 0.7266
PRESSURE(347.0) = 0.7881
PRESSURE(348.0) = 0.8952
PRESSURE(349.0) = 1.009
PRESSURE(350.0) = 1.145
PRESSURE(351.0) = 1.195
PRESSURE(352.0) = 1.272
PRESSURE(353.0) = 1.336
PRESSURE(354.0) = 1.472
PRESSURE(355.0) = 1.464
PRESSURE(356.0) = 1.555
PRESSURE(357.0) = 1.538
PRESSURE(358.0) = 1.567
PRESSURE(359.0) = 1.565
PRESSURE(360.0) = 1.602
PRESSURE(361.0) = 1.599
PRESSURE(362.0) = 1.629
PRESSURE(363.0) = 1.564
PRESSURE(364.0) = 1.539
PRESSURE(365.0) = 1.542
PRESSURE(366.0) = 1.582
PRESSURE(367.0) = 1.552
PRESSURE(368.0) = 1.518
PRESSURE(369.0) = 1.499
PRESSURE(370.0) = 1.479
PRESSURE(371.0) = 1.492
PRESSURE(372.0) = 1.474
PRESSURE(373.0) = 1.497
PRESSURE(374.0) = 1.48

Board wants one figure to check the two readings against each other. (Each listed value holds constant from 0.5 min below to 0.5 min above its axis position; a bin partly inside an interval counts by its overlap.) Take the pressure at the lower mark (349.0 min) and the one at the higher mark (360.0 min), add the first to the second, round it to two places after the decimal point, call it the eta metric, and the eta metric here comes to 2.61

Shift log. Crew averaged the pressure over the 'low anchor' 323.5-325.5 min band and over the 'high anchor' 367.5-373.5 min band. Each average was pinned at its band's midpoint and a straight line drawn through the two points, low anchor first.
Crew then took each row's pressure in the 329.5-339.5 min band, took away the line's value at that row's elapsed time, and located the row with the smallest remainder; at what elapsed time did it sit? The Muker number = 339.0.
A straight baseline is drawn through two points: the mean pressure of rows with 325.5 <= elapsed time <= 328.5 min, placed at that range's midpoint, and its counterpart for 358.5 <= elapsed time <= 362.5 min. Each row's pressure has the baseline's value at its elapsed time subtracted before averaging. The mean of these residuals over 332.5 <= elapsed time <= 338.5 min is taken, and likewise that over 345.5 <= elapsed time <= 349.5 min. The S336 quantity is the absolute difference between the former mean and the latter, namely 0.36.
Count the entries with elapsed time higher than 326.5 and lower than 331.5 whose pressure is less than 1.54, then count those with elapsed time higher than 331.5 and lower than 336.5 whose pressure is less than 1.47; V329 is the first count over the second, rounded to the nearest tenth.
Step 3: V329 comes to 0.0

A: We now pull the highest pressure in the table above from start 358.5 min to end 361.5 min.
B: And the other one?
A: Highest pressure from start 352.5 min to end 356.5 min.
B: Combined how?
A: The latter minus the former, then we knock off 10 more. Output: -10.0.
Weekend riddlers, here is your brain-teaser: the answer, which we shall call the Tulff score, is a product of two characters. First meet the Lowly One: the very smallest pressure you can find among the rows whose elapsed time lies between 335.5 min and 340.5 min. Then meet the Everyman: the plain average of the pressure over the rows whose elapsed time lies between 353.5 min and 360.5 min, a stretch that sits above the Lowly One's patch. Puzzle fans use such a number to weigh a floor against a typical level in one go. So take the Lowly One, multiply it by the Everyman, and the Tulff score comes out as 1.4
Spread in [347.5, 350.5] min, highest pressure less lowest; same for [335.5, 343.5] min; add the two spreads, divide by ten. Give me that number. 0.086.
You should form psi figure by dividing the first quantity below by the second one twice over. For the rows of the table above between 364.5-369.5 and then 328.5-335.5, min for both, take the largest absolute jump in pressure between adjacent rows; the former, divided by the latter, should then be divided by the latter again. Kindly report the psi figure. 2.0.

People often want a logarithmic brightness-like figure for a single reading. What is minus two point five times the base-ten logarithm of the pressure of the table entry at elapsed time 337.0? -0.205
